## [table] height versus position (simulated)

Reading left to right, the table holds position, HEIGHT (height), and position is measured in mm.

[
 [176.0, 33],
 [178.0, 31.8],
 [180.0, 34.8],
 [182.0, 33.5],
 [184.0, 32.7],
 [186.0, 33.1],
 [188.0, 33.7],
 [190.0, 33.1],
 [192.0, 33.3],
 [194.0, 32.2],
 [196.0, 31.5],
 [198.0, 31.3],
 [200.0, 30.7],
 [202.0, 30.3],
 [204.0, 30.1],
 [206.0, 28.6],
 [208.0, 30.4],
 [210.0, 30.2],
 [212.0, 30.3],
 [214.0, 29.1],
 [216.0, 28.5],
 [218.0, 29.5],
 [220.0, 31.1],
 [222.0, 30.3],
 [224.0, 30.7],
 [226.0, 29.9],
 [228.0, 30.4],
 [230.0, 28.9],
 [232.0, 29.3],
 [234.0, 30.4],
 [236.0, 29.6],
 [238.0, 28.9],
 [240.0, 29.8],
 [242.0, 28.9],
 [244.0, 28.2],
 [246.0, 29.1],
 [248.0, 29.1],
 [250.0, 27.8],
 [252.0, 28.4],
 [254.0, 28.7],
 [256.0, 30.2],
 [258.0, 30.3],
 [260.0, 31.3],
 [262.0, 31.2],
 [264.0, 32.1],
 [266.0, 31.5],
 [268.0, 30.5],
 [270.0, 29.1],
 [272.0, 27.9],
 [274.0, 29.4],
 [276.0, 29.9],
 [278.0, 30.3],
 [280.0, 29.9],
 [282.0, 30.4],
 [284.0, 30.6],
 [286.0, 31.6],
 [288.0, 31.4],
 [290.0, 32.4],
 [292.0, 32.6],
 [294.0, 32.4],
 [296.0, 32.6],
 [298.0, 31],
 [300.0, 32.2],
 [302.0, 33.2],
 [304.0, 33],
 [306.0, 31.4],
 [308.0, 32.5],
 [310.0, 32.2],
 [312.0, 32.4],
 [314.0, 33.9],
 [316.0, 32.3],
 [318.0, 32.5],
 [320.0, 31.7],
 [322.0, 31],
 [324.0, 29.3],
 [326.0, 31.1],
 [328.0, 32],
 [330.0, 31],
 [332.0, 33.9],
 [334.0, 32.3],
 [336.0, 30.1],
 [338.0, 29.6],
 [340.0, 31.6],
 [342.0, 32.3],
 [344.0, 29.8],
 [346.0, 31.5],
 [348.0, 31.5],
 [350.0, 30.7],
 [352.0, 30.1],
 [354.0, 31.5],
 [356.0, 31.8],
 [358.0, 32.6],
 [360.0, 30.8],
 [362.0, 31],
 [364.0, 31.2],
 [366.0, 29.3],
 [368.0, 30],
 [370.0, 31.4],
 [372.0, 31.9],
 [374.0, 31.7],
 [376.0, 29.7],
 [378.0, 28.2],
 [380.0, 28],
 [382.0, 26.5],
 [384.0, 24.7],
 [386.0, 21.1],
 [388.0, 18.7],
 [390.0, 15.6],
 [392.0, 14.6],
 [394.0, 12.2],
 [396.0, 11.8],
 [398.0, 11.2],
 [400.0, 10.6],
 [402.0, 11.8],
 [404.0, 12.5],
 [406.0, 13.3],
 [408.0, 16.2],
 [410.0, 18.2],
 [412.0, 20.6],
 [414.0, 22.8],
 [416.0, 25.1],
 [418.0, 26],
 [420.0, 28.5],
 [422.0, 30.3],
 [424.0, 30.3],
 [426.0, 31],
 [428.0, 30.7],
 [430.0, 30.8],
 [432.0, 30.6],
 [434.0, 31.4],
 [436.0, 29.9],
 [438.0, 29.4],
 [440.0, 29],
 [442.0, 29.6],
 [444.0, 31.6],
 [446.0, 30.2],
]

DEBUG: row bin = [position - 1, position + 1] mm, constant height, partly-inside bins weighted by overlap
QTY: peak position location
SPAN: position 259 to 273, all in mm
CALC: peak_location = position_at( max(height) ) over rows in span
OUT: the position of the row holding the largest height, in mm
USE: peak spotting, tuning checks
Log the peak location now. 264.0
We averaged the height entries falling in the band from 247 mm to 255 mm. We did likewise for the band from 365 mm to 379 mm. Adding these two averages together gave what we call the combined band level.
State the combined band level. 58.8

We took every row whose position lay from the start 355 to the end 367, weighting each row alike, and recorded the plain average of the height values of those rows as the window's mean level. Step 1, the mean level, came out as 31.1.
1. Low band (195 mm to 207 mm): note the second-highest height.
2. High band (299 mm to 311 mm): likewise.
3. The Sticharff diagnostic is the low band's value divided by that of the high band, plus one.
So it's 1.95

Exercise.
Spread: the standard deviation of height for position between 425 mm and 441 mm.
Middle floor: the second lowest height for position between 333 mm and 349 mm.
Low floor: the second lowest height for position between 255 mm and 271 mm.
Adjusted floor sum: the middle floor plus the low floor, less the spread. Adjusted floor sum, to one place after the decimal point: 59.2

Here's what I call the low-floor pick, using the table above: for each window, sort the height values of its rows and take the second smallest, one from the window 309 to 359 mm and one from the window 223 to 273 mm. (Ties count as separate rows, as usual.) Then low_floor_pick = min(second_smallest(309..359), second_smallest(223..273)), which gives 28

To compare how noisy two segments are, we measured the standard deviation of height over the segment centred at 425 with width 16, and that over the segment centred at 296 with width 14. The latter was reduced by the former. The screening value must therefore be -1.0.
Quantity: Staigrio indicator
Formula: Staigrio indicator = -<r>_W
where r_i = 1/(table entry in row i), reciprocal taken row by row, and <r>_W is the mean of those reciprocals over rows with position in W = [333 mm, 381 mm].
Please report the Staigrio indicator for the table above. -0.0325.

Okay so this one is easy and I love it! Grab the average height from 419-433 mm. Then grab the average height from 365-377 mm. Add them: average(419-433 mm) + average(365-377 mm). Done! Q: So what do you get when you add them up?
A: 61.0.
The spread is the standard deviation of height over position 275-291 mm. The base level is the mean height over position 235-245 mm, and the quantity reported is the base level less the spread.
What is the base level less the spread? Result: 28.2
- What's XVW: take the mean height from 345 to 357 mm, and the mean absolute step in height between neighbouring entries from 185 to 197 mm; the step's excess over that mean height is -30.5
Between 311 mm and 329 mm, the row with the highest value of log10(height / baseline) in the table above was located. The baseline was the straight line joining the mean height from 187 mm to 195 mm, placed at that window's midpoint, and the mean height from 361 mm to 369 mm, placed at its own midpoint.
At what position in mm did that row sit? 314.0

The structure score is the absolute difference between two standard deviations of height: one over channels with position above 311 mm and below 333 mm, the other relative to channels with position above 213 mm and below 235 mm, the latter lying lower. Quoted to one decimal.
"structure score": 0.5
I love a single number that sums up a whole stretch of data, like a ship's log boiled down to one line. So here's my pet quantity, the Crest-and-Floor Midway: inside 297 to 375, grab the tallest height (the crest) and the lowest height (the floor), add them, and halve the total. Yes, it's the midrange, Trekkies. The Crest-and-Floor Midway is 31.6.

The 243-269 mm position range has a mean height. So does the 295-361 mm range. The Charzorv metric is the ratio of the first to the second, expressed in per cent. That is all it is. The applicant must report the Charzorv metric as 94.3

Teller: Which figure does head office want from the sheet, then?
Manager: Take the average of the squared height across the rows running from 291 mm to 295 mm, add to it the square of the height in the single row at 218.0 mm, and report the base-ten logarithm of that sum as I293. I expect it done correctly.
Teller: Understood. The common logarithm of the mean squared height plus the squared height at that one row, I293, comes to 3.28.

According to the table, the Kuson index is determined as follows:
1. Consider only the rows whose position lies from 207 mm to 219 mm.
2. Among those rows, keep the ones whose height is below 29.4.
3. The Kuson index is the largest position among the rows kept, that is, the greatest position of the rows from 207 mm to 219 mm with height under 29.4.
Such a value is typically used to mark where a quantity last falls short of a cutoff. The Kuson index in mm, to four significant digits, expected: 216.0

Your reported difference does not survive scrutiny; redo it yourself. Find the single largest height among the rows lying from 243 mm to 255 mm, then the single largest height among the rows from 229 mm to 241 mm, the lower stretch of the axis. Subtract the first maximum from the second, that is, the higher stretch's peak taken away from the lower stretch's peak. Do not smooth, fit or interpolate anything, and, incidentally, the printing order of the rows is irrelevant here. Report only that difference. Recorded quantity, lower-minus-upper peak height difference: 1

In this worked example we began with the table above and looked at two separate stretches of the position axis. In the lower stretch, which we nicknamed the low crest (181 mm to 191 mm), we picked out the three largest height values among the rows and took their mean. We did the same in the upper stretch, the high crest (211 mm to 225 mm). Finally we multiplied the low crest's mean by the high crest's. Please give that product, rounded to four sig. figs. 1026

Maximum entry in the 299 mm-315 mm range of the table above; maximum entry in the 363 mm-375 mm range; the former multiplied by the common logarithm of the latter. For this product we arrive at 51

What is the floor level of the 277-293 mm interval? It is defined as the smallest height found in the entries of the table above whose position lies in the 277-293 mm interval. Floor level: 29.9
